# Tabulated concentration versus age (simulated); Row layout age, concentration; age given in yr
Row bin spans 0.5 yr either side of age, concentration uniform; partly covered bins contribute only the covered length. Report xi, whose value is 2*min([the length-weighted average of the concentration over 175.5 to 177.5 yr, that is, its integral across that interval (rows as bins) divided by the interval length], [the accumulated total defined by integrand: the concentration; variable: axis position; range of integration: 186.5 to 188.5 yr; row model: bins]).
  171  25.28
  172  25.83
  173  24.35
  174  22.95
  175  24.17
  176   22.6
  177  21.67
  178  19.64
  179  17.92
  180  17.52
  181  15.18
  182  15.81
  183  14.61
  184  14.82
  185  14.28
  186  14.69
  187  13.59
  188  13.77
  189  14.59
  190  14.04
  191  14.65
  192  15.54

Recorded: 44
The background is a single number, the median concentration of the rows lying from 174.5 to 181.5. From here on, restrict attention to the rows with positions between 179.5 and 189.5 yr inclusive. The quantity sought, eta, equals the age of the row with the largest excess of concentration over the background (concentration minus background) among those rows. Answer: 180 yr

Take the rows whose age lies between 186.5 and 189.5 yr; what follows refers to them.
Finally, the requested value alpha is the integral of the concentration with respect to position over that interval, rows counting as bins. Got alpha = 42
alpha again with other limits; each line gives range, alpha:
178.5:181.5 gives 51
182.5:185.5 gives 44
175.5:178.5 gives 64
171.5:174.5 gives 73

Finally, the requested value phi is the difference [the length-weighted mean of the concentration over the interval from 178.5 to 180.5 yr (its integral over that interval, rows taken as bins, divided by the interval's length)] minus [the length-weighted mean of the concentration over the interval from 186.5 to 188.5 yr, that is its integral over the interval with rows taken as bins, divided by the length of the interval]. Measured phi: 4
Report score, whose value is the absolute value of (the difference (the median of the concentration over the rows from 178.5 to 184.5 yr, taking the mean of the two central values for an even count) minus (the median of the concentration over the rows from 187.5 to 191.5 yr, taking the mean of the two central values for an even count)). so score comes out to 1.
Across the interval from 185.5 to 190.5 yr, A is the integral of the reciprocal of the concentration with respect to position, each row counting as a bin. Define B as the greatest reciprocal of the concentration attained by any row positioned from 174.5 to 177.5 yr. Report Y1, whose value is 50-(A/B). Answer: 42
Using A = 0.35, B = 0.046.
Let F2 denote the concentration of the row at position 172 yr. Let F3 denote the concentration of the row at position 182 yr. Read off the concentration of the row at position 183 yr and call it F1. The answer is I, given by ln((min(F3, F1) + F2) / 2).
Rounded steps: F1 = 14.61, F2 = 25.83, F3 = 15.81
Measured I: 3.01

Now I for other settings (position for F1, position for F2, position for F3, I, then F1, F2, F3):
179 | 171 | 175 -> 3.07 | 17.92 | 25.28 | 24.17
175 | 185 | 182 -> 2.71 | 24.17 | 14.28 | 15.81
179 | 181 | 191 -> 2.70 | 17.92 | 15.18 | 14.65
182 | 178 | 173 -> 2.87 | 15.81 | 19.64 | 24.35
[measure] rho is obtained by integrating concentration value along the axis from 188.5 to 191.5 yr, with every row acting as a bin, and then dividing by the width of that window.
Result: 14.4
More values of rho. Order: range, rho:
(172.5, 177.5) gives 23.1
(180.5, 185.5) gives 14.9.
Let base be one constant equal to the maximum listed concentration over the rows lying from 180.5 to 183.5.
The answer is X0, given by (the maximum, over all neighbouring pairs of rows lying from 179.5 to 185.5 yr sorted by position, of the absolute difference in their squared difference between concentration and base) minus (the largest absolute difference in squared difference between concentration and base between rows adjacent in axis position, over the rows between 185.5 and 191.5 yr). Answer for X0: -1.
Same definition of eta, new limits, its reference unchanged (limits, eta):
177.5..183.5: 178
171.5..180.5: 172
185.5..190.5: 186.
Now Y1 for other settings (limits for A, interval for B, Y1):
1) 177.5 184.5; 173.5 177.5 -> 41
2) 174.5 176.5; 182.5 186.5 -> 49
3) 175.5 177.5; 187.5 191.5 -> 49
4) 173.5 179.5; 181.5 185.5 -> 46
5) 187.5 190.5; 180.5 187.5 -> 47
